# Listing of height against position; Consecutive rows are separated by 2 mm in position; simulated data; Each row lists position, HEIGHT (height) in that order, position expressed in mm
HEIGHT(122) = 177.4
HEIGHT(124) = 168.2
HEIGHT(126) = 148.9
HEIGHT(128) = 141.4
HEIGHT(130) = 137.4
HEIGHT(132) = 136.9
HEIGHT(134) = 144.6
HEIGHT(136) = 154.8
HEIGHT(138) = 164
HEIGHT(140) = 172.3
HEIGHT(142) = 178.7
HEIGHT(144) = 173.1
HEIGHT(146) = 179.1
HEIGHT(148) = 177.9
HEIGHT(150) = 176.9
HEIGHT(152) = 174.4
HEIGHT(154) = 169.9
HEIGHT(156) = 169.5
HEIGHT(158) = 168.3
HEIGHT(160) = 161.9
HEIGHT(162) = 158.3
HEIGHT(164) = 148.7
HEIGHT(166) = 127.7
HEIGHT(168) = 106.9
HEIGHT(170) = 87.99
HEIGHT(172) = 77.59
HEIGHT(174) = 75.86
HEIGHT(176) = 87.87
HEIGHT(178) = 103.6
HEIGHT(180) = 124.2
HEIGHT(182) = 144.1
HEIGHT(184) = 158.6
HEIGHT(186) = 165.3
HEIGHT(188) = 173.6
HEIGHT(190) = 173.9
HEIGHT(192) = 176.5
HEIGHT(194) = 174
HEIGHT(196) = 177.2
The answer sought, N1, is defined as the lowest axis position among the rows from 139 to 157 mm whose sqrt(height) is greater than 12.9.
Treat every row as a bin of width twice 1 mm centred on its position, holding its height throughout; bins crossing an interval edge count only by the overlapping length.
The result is 140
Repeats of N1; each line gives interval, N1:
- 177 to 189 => 188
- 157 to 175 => 158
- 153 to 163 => 154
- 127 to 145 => 140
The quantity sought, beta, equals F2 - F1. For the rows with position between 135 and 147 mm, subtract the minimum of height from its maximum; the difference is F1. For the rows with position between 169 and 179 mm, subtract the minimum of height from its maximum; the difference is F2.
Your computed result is 3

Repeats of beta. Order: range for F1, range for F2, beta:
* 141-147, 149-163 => 13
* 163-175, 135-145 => -49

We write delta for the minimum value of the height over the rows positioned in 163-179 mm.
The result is 75.86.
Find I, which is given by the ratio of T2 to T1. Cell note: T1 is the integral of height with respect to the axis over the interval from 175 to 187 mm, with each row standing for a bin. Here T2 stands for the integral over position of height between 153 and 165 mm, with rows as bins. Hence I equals 1.2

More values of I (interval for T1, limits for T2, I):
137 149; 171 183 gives 0.6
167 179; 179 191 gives 1.7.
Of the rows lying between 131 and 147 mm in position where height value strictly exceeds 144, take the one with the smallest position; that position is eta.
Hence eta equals 134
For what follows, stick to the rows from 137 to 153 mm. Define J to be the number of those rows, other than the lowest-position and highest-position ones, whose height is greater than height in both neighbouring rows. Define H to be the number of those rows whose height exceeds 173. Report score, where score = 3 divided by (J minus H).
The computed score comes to -0.75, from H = 6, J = 2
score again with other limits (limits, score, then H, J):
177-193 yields -1.00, 3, 0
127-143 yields -3.00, 1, 0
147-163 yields -1.00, 3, 0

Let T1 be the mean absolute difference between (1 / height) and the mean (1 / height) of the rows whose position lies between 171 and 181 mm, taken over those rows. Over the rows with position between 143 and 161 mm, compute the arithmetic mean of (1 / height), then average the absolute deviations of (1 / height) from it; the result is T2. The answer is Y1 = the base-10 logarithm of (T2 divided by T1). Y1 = -1.1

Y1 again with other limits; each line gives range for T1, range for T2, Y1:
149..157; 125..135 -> 0.3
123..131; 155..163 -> -0.4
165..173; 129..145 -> -0.5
